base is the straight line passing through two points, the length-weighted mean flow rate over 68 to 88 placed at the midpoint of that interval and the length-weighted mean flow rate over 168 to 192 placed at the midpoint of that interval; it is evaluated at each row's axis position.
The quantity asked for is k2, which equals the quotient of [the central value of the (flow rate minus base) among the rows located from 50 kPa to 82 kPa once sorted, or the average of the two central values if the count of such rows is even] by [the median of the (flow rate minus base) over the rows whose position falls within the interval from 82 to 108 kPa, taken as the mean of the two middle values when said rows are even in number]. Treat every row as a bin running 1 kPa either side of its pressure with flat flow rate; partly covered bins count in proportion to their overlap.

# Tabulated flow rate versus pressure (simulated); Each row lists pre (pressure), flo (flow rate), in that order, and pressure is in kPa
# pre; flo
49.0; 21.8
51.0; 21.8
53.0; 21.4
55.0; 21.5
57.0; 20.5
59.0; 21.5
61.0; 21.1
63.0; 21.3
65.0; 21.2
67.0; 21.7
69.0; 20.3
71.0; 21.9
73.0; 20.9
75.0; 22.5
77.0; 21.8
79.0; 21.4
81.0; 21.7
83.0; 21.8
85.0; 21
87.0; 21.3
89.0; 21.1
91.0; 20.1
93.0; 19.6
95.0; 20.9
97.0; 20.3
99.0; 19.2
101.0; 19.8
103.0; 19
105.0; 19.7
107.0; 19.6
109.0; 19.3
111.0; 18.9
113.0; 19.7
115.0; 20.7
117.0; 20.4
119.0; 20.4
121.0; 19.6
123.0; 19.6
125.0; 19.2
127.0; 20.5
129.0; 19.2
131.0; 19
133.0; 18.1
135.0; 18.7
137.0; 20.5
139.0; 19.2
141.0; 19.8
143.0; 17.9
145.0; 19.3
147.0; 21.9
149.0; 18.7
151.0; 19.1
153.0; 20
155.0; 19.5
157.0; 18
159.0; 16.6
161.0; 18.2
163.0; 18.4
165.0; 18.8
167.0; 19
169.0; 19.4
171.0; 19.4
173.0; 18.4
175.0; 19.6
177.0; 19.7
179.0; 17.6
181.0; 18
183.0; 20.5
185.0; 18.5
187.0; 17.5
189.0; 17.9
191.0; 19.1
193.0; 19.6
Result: 0.5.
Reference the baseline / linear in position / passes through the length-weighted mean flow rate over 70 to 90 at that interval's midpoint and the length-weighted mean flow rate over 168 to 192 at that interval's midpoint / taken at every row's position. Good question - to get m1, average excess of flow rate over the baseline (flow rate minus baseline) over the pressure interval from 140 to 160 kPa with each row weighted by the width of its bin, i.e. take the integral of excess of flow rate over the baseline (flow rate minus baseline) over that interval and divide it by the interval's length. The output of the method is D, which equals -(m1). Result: 0.54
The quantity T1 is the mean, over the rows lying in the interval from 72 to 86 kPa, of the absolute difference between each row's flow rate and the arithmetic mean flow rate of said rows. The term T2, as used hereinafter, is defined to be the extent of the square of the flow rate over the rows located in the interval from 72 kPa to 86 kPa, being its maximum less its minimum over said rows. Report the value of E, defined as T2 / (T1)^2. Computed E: 401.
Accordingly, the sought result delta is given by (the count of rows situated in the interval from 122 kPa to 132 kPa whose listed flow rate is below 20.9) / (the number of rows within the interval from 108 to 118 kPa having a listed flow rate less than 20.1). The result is 1.7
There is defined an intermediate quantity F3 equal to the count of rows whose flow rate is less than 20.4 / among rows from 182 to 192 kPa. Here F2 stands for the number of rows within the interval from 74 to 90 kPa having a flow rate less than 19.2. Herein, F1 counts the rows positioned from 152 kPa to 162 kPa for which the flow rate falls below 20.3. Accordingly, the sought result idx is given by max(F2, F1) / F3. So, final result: 1.25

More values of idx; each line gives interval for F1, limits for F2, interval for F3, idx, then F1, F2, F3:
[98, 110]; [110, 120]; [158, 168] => 1.20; 6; 1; 5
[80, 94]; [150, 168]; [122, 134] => 1.40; 2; 7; 5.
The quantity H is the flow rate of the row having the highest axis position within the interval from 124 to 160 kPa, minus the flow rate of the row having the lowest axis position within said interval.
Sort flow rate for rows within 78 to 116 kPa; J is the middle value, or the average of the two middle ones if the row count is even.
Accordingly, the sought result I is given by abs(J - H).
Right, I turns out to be 23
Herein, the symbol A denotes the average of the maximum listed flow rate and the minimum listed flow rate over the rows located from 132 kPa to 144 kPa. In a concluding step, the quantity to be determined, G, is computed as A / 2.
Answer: 9.6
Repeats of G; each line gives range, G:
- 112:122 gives 10.1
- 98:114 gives 9.7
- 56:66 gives 10.5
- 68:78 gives 10.7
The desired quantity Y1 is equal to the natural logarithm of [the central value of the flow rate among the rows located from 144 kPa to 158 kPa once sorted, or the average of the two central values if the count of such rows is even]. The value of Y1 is 2.96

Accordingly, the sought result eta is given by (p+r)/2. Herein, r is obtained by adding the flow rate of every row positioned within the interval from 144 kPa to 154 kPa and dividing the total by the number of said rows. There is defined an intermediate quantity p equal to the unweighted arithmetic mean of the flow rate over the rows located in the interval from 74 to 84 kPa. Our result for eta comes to 20.8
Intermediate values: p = 21.8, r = 19.8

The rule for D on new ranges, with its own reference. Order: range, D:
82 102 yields 0.70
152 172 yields 0.56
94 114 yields 1.24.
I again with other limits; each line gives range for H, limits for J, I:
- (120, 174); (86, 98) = 22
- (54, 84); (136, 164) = 19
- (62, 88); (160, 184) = 19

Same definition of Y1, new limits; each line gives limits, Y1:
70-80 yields 3.08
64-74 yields 3.05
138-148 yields 2.96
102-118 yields 2.98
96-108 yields 2.98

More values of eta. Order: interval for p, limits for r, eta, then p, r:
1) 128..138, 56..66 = 20.1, 19.1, 21.1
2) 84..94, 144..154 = 20.2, 20.6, 19.8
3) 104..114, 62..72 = 20.4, 19.4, 21.3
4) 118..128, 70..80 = 20.8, 19.9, 21.7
